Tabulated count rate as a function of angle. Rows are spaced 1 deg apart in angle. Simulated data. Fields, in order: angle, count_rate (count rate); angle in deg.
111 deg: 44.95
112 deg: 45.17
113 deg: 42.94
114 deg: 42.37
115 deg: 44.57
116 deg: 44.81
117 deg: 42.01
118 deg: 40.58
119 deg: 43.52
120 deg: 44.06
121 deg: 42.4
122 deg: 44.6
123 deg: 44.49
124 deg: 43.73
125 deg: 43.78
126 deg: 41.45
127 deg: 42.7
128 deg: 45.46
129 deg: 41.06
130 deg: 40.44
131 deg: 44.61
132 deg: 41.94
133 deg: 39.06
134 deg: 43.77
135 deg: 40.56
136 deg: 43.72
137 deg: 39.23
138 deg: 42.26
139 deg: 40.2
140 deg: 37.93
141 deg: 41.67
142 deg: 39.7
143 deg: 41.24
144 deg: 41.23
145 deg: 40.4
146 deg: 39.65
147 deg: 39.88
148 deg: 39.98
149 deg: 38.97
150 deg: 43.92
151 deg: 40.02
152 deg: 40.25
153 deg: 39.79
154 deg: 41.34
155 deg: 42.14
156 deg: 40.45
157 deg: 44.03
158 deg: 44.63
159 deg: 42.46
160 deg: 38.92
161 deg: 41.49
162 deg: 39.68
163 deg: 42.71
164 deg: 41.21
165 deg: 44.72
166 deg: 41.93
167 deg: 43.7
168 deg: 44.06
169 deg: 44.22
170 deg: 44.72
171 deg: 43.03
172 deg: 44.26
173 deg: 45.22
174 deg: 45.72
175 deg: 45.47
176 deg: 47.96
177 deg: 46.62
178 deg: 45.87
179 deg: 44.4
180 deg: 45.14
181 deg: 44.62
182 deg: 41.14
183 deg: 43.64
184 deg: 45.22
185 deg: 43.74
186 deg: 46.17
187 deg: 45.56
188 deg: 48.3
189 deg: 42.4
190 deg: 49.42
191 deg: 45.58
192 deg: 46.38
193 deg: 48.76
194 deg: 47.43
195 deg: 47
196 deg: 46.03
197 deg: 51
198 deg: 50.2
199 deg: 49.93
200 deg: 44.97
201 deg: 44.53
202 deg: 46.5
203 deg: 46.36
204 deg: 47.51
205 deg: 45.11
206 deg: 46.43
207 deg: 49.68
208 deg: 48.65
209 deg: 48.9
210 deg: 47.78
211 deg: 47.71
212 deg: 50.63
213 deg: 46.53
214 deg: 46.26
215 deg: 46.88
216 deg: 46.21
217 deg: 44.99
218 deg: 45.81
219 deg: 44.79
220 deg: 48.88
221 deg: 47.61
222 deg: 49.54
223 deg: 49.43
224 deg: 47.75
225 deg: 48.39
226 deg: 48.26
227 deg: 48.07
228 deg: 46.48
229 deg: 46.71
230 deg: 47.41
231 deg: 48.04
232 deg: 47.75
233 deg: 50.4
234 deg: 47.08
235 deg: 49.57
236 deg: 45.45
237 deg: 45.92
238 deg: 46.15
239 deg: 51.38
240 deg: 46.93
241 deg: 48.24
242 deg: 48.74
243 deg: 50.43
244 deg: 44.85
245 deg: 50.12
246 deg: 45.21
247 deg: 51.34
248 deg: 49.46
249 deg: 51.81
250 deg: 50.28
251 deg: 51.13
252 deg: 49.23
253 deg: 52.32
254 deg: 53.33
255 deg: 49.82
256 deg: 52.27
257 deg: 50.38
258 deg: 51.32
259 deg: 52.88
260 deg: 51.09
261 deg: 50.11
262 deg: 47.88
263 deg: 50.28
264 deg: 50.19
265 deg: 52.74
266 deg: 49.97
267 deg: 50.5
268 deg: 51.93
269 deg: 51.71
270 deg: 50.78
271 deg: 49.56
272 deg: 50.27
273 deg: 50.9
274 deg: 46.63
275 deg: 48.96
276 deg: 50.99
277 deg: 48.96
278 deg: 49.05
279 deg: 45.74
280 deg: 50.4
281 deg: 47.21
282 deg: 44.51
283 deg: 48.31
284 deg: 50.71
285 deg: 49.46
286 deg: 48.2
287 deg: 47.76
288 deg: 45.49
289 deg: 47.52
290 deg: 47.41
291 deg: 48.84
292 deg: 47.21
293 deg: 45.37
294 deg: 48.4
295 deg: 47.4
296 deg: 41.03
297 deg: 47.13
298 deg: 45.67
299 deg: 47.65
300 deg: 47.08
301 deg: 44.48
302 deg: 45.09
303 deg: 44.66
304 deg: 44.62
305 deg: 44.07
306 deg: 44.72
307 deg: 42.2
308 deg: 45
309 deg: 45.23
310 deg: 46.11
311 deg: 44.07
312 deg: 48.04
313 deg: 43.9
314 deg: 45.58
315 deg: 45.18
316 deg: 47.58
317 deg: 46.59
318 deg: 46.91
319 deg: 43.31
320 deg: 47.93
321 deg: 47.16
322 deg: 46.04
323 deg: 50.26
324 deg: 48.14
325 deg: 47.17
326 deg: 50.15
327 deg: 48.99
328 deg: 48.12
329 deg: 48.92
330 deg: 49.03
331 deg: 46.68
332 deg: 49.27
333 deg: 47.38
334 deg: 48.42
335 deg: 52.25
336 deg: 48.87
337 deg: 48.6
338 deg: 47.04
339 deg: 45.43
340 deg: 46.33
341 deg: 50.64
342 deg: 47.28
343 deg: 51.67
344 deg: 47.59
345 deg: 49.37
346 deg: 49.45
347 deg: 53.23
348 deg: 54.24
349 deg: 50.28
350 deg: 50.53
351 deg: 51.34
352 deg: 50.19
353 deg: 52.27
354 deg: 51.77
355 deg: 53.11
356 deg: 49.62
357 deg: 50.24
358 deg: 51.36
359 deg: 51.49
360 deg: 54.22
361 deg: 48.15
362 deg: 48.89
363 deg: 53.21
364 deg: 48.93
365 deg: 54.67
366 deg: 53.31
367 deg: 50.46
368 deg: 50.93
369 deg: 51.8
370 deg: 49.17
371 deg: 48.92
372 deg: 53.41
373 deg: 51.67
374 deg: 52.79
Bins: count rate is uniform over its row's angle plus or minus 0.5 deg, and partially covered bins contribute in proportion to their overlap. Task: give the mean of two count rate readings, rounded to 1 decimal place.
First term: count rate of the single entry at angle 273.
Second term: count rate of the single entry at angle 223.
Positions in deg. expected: 50.2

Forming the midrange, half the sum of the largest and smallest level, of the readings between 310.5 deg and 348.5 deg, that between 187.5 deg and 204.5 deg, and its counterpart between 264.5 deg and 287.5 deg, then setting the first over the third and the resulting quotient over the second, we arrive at 0.0215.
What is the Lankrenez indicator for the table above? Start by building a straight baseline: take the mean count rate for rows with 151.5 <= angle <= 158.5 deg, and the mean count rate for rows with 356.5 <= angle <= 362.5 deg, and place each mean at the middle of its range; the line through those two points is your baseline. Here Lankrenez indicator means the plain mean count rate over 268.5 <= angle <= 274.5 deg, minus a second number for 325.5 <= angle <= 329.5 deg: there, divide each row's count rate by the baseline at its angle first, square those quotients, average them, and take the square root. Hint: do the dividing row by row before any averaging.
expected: 49.0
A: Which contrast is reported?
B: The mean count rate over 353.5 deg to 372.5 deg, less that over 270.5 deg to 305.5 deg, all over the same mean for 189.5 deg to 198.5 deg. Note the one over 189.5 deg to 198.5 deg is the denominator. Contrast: 0.08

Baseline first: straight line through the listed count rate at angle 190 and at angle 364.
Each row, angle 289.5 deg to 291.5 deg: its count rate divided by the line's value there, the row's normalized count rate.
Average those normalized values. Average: 0.98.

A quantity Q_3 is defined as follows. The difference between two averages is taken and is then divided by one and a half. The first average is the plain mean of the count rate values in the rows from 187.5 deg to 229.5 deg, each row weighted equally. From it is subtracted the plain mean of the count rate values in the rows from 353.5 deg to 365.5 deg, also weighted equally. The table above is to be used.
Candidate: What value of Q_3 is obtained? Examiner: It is -2.6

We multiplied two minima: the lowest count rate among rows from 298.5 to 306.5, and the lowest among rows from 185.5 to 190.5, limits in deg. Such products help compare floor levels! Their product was 1869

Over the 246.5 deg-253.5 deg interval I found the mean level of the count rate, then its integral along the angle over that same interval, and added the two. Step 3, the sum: 406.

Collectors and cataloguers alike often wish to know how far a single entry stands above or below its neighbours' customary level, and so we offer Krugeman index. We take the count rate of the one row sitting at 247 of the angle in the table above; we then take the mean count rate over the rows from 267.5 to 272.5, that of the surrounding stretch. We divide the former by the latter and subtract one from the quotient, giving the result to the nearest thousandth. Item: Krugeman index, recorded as 0.010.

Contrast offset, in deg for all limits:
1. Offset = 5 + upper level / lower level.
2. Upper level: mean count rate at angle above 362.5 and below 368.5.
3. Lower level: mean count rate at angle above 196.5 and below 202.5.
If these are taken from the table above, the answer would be 6.08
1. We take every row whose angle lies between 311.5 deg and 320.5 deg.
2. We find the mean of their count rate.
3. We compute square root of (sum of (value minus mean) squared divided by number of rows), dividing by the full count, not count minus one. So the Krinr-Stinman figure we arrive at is 1.6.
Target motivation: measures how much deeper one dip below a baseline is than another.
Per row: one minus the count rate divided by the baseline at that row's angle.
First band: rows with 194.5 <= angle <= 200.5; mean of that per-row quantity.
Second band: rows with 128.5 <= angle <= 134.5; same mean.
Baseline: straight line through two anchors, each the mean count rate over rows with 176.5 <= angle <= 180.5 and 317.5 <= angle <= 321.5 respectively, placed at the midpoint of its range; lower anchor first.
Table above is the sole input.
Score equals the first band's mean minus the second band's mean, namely -0.13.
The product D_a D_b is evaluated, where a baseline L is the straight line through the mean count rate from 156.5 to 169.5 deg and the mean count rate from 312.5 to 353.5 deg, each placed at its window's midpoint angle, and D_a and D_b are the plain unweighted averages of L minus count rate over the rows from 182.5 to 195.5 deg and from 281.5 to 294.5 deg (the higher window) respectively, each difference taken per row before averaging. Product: 2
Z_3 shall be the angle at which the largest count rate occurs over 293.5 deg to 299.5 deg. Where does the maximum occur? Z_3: 294 deg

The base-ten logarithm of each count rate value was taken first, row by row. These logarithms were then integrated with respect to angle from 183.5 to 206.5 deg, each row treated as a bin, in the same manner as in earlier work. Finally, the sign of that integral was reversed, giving -38.4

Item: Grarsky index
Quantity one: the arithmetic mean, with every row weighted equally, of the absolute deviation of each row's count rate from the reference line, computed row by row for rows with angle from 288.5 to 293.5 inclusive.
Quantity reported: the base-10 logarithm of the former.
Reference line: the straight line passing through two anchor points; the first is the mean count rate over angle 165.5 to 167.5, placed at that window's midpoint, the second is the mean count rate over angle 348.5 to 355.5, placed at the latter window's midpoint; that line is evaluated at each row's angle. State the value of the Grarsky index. 0.1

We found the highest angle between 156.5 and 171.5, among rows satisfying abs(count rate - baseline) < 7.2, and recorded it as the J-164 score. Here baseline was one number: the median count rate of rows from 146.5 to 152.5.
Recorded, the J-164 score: 171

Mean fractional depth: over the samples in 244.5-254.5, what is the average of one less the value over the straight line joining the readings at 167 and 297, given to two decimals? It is -0.10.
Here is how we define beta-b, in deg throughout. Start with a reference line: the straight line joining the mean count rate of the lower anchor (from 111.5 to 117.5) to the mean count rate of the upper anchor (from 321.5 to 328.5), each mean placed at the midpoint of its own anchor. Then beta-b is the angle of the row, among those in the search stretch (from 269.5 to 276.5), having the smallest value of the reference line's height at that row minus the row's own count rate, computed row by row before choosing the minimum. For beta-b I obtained 276 deg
